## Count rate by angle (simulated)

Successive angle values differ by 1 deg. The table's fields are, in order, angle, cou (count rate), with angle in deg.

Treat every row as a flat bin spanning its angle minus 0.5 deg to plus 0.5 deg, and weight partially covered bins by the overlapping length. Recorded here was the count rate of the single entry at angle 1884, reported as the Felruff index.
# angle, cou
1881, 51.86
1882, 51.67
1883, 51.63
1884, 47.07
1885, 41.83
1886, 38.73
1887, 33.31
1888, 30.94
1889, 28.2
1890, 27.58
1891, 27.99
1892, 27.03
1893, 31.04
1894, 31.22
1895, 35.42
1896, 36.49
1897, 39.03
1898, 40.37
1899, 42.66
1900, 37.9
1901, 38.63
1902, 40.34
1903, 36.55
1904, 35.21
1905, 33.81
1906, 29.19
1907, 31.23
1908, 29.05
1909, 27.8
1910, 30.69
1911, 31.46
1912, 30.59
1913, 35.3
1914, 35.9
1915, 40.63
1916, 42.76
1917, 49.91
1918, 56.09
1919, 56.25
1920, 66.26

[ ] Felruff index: 47.07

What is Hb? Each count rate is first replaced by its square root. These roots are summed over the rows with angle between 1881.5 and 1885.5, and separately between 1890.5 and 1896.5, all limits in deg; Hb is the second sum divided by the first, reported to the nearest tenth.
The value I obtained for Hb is 1.2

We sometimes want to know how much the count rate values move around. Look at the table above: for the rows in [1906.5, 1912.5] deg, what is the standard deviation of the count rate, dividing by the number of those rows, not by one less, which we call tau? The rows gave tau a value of 1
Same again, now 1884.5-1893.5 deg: 5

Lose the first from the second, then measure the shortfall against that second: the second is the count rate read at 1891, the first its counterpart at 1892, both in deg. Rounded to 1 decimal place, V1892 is 0.0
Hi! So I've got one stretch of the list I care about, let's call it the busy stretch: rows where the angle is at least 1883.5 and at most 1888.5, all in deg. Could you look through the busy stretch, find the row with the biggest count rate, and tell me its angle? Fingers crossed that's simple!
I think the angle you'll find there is 1884 deg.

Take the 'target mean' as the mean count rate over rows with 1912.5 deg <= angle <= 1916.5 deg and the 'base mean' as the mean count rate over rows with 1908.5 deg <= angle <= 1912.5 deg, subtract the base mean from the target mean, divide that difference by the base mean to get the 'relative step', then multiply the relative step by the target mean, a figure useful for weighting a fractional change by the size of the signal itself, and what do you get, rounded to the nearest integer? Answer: 11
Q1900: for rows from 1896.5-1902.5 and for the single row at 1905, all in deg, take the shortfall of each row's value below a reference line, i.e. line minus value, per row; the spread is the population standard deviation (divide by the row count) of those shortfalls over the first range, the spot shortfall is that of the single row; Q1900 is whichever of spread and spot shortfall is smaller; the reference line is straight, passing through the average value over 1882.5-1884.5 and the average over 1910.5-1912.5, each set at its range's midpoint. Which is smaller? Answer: 1.5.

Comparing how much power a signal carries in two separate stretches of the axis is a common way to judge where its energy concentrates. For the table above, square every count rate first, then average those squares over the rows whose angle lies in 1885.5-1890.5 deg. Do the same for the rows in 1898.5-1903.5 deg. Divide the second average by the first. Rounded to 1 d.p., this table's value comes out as 1.5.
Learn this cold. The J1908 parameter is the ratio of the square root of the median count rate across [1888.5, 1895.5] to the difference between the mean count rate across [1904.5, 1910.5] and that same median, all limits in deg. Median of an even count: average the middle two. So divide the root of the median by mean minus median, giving 2.5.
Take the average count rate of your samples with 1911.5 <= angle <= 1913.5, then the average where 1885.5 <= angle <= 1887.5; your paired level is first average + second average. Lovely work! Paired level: 69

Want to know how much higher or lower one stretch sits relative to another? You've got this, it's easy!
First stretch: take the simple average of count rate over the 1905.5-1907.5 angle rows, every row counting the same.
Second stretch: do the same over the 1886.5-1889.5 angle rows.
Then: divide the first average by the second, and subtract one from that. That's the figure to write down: -0.02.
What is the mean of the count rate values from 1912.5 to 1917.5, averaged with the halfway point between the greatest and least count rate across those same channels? 42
